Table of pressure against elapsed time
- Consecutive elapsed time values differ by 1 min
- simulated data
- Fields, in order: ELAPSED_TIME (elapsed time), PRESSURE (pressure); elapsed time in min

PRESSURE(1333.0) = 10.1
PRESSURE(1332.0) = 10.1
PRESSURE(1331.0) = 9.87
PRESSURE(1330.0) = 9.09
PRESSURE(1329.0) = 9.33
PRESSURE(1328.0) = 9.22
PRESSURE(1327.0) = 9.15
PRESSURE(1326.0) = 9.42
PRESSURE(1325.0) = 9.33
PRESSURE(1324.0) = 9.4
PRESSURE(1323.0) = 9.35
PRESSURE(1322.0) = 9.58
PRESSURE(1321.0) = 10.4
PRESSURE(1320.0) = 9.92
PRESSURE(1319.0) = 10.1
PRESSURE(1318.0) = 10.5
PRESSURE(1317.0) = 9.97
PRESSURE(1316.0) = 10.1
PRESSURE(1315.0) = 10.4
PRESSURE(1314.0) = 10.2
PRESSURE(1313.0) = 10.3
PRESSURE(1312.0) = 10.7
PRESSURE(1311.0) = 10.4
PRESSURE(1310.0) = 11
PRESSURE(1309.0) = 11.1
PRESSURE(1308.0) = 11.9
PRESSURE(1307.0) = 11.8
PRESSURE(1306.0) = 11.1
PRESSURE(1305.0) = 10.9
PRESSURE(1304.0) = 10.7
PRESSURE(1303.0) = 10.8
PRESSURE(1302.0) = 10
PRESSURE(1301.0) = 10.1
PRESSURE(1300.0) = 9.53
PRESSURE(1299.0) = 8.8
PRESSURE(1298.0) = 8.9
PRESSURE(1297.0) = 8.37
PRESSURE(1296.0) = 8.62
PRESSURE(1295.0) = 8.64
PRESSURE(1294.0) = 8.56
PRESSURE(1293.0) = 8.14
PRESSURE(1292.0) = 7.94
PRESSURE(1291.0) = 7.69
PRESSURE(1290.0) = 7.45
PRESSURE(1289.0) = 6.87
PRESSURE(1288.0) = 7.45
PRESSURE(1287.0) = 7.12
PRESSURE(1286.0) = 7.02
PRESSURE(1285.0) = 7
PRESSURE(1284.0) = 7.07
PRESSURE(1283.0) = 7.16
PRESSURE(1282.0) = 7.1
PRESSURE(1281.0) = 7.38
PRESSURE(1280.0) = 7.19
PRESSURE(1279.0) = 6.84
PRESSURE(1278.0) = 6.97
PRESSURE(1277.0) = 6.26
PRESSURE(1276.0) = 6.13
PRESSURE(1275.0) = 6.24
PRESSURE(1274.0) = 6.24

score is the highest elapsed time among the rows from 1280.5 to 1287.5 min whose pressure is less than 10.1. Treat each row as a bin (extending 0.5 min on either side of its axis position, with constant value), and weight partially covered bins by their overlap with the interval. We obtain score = 1287.0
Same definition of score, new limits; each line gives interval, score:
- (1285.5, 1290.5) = 1290.0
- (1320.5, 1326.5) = 1326.0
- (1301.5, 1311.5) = 1302.0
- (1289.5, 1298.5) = 1298.0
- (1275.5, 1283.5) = 1283.0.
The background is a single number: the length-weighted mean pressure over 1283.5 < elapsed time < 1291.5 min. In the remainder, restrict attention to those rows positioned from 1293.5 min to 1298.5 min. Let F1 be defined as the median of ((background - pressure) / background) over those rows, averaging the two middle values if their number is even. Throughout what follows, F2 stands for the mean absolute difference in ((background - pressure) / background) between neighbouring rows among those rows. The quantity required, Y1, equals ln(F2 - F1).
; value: -1.5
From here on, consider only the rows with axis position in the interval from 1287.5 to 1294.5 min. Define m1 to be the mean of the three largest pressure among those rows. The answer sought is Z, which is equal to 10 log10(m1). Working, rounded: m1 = 8.2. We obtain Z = 9.1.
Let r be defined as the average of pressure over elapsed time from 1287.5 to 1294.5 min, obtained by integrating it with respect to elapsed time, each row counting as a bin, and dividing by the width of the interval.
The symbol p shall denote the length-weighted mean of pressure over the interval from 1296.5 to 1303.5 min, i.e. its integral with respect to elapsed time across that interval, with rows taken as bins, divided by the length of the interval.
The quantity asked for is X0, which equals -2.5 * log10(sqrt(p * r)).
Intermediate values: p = 9.5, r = 7.7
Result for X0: -2.33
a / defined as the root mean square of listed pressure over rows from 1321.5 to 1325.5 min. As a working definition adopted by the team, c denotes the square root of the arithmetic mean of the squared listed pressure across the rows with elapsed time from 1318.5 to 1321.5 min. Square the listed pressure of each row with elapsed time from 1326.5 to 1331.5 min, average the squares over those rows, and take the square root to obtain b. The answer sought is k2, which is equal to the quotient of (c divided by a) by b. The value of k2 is 0.12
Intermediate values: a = 9.4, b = 9.3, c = 10.1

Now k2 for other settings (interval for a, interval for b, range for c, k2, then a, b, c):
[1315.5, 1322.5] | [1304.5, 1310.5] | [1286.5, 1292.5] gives 0.07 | 10.1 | 11.3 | 7.4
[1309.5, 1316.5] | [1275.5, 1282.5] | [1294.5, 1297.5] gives 0.12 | 10.4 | 6.9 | 8.5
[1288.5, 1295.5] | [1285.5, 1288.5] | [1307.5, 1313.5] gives 0.19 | 7.9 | 7.2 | 10.9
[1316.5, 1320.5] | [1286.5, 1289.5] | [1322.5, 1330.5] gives 0.13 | 10.1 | 7.2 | 9.3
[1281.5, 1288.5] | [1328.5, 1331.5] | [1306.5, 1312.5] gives 0.17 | 7.1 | 9.4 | 11.2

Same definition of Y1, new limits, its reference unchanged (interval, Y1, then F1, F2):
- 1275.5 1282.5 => -4.8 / 0.03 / 0.041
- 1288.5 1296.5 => -1.9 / -0.12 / 0.035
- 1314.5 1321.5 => -0.8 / -0.40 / 0.047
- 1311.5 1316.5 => -0.8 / -0.43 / 0.035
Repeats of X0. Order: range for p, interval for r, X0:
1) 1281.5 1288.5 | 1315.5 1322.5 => -2.32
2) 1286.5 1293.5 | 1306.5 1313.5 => -2.40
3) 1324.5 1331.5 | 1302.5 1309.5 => -2.52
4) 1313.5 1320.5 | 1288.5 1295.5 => -2.38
